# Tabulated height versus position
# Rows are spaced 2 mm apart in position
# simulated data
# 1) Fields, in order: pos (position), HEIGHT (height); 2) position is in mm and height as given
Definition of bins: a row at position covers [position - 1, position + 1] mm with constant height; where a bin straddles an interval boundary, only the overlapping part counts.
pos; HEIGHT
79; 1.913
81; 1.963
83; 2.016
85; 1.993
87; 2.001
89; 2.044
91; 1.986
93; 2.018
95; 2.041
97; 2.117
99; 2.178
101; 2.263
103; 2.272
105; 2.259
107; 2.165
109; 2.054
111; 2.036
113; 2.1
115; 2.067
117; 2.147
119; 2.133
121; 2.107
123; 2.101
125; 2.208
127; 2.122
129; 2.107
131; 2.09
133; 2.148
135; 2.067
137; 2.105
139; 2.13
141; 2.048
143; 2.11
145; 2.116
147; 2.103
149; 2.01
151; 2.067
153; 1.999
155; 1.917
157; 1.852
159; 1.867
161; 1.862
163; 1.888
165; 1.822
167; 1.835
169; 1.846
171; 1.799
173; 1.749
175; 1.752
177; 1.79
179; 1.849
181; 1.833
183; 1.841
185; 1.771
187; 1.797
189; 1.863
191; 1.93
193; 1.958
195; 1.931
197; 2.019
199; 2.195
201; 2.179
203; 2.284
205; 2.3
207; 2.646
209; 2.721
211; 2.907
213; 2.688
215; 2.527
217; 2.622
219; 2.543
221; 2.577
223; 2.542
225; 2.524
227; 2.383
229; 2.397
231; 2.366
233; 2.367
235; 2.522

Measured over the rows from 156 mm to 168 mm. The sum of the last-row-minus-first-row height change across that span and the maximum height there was 1.87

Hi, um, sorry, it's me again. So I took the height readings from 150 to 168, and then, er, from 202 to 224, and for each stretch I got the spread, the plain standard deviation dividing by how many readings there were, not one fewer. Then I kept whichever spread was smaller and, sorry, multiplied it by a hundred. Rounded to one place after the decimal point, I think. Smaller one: 7.7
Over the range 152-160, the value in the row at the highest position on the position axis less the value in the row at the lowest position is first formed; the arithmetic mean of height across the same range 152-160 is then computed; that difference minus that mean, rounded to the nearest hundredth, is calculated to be -2.04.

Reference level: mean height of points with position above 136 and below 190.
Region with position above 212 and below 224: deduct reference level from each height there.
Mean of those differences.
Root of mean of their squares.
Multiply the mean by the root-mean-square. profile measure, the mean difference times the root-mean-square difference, 0.45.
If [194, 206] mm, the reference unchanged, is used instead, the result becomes 0.07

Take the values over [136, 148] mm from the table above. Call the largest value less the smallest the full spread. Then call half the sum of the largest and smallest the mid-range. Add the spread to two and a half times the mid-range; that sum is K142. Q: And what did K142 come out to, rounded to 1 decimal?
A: 5.3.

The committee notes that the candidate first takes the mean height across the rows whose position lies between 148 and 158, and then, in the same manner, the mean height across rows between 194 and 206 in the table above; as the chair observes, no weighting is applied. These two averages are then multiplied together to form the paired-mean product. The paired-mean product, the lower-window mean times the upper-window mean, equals 4.2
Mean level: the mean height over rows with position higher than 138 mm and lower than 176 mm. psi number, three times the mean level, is 5.81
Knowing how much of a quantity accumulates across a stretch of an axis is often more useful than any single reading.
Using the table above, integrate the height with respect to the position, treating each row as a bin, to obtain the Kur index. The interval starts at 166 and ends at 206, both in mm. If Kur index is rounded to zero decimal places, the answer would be 77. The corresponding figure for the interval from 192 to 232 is 97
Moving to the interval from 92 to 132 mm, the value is 85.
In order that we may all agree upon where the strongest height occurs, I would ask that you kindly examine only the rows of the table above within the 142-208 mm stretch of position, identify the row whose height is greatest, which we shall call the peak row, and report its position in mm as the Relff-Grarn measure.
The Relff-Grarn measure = 207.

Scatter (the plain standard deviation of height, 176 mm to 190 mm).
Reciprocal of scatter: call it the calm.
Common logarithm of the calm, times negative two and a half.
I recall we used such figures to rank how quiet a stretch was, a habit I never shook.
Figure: -3.7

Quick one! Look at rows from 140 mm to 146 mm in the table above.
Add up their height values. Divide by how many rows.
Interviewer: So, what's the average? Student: 2.09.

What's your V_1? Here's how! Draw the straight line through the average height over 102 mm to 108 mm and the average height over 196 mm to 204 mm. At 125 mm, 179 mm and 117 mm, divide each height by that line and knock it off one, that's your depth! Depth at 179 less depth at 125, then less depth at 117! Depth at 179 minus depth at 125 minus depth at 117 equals 0.114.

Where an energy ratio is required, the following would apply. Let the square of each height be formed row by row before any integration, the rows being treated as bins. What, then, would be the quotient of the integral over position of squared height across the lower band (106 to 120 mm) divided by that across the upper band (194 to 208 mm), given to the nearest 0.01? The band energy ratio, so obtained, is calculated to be 0.89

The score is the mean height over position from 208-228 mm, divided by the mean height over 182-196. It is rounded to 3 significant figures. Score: 1.39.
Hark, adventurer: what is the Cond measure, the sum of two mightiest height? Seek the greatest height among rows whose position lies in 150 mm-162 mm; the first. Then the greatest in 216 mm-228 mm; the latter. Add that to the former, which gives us 4.7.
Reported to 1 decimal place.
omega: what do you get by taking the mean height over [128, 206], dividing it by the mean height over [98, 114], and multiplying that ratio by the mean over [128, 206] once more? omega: 1.8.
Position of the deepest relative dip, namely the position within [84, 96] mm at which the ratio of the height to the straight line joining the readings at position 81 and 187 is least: 85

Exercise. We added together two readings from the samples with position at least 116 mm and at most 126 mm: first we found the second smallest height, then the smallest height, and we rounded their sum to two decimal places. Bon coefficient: 4.21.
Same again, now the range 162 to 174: 3.55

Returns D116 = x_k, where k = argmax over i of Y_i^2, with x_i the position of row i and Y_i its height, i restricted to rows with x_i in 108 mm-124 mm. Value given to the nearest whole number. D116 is 117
